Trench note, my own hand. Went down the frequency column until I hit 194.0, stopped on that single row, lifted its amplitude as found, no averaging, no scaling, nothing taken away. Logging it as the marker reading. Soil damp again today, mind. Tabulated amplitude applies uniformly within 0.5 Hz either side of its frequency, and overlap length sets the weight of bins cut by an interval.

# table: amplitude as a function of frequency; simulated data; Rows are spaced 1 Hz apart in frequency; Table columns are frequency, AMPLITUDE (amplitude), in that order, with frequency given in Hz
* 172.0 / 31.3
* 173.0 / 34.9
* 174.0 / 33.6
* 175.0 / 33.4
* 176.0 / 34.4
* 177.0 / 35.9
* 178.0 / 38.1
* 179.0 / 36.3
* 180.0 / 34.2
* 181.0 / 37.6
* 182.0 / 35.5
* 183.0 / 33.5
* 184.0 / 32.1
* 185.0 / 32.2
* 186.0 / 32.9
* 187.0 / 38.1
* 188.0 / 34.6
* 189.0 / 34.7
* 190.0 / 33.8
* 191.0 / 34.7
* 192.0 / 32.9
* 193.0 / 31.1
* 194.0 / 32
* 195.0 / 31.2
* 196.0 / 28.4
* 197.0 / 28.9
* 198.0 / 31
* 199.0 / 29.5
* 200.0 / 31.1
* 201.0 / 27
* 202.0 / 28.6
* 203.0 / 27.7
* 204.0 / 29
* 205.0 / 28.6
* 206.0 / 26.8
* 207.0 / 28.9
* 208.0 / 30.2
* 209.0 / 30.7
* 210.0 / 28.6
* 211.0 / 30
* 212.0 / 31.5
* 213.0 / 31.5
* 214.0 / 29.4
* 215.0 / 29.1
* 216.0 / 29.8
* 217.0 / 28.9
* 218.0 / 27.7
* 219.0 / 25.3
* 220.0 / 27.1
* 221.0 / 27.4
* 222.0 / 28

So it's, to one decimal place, 32.0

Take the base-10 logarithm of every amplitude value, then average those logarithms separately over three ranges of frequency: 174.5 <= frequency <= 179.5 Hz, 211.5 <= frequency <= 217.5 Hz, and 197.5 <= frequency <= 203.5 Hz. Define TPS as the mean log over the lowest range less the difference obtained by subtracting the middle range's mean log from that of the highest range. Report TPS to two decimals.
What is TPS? 1.54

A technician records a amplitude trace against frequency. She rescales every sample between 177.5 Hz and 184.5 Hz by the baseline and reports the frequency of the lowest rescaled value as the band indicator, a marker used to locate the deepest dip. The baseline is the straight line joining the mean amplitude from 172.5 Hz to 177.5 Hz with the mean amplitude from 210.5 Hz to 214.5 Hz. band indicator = 184.0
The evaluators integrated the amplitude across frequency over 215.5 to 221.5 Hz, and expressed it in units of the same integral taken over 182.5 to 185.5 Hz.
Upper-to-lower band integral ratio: 1.7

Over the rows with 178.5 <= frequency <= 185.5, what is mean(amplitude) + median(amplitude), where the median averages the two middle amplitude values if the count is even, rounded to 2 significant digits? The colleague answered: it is 69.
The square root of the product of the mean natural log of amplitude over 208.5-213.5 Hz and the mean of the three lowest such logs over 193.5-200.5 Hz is 3.39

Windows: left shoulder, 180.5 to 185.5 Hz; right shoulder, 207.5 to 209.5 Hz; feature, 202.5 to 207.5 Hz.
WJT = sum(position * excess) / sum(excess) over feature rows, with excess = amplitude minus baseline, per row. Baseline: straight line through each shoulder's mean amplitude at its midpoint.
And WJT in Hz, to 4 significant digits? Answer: 204.9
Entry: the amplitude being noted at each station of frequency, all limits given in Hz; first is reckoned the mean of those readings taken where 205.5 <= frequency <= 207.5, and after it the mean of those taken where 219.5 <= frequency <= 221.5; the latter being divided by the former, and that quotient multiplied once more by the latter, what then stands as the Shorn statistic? 26.7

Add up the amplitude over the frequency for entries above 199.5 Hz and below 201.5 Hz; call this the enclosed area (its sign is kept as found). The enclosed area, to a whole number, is 58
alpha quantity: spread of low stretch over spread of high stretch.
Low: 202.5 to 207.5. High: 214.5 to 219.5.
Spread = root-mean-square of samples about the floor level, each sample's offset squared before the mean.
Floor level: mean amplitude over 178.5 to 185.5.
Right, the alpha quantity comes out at 0.97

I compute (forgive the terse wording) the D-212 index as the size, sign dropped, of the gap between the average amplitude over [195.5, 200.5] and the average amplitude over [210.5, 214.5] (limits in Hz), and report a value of 0.8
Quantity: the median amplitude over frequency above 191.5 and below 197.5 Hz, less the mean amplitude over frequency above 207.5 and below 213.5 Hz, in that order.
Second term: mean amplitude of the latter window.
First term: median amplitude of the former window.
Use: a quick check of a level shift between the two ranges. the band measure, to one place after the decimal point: 0.7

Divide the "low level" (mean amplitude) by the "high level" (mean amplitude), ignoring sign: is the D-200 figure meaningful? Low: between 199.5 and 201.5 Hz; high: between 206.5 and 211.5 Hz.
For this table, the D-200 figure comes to 0.98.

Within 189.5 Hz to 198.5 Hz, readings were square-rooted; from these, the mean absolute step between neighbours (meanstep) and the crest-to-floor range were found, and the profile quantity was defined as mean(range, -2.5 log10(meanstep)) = 1.39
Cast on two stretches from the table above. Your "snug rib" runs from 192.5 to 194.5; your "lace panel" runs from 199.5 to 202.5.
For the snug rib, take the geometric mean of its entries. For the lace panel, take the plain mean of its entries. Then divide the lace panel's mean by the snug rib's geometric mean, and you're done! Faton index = 0.92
